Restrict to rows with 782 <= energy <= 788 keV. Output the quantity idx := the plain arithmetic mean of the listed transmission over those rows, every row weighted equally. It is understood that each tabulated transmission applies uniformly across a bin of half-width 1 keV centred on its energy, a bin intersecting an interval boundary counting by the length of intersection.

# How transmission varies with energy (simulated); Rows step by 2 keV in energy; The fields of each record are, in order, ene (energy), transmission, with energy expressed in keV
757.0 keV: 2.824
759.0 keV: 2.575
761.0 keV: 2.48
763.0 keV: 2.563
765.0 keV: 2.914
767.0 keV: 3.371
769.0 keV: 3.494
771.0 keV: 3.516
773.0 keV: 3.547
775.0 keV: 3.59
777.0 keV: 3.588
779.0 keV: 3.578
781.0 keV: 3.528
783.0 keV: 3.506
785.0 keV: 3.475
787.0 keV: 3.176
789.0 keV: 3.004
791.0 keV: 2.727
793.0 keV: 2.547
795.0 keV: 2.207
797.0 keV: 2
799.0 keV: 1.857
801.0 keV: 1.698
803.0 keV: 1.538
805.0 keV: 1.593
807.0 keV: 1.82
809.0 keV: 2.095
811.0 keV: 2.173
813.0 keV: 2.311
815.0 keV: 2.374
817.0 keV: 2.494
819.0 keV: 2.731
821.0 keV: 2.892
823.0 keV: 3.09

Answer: 3.4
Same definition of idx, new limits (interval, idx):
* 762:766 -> 2.7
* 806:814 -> 2.1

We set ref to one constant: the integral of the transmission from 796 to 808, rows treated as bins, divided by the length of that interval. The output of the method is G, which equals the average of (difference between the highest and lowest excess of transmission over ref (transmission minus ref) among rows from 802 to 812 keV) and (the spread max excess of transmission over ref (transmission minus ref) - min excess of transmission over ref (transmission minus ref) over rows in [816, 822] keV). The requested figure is 0.52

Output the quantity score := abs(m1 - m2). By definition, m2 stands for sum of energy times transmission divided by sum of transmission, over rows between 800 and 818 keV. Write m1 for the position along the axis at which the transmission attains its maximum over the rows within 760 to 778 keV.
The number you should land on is 34.8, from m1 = 775.0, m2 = 809.8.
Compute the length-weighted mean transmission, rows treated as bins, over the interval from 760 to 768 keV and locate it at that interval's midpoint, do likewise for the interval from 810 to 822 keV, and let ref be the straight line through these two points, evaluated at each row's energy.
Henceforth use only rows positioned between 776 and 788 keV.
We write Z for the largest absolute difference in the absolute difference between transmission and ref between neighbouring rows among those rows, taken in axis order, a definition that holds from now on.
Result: 0.29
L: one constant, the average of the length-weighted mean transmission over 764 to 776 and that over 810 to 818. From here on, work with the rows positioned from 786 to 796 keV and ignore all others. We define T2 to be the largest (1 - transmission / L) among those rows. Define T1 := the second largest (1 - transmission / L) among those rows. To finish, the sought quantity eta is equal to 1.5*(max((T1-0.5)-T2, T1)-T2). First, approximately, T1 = 0.1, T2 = 0.23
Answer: -0.178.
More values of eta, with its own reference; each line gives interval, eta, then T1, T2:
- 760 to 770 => -0.043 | 0.1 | 0.14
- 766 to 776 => -0.064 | -0.2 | -0.17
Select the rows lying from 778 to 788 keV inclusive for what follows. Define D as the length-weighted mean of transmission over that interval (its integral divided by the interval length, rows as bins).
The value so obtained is 3.5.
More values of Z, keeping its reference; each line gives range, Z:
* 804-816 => 0.29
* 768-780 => 0.06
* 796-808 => 0.24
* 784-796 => 0.33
